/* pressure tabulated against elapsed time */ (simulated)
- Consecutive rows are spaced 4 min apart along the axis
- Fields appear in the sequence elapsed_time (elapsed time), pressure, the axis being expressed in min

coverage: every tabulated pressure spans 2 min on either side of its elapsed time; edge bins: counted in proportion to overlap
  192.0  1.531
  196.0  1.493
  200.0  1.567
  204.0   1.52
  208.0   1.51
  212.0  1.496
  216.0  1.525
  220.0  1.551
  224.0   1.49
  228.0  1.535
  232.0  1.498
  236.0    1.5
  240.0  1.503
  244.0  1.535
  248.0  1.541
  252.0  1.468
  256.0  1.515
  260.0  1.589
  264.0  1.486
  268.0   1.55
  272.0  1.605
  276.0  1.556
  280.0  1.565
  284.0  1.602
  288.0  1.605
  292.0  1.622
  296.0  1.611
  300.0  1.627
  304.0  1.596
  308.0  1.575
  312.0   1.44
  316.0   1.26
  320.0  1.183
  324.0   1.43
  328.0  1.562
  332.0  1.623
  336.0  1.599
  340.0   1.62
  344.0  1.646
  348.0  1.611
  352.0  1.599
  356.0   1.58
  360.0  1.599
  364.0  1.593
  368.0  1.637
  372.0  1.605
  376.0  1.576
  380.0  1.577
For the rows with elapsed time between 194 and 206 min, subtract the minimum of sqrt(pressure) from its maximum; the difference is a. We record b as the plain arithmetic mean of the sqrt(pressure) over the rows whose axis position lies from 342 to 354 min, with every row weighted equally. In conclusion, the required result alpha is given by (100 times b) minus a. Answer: 127.2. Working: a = 0.03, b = 1.272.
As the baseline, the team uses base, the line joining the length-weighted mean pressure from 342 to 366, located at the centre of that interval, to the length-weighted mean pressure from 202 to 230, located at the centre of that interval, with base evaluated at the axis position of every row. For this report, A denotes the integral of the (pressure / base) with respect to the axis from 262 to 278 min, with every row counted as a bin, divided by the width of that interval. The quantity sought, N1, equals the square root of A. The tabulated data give 1.00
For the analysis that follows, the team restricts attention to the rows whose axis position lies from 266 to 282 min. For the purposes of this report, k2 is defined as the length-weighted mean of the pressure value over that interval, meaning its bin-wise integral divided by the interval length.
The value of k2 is 1.57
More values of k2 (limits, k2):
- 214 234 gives 1.52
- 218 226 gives 1.52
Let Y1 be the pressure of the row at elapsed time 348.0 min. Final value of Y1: 1.611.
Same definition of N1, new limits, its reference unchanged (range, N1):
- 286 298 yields 1.01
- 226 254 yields 0.99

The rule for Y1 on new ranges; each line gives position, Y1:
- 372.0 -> 1.605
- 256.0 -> 1.515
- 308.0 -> 1.575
